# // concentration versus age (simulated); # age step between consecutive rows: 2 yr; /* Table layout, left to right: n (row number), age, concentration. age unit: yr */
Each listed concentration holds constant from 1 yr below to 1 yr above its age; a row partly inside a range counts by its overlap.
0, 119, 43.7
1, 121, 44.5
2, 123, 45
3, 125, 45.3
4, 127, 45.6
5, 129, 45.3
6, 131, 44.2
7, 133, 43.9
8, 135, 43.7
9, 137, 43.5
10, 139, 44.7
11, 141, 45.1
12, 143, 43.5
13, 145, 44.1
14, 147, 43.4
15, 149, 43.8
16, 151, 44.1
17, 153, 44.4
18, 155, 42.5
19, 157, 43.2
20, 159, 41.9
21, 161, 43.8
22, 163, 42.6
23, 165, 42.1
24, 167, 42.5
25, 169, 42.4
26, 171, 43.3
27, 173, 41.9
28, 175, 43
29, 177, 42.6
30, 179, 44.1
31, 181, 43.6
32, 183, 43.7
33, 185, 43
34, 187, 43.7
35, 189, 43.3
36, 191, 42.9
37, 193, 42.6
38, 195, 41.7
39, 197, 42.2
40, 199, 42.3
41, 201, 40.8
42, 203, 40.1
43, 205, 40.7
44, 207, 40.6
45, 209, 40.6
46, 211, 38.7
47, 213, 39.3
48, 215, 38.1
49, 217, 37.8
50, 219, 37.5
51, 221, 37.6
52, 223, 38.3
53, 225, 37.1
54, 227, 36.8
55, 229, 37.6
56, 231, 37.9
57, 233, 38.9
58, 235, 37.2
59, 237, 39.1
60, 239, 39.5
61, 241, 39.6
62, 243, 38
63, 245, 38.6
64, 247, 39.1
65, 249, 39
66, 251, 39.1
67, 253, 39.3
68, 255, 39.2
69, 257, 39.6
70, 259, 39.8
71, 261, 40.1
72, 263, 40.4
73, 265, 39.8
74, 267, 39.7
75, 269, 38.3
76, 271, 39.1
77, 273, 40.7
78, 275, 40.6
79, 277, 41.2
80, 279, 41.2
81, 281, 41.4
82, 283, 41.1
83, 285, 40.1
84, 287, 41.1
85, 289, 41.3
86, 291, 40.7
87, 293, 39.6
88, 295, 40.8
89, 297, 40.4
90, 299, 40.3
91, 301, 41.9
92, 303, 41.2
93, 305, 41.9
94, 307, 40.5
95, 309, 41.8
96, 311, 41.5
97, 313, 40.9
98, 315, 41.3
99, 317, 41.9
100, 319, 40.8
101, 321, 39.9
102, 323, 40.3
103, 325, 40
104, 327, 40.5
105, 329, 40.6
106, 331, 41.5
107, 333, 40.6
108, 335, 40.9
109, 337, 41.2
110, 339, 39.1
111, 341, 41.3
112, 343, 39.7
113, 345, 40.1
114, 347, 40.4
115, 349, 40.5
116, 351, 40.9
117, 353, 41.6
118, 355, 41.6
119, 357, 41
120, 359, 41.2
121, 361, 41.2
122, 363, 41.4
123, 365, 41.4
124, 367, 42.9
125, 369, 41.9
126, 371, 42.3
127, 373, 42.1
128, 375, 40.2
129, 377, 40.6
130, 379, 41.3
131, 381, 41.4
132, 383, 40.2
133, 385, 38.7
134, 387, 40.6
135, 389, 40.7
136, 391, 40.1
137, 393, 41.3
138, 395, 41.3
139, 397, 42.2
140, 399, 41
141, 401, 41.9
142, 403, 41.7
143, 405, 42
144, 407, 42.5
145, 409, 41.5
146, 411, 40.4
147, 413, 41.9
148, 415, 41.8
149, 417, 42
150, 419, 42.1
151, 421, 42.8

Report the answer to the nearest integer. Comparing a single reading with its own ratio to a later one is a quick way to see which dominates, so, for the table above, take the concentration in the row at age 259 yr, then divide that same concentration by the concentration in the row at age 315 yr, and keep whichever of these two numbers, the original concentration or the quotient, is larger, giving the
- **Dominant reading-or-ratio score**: 40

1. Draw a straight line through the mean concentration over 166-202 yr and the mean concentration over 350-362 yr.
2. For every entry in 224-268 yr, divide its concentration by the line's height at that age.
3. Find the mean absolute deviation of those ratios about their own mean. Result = 0.021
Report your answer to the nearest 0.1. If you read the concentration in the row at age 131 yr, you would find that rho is 44.2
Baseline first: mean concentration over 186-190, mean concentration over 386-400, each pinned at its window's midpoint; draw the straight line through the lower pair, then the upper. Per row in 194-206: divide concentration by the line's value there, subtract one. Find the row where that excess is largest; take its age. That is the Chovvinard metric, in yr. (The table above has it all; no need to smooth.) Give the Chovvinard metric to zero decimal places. 199 yr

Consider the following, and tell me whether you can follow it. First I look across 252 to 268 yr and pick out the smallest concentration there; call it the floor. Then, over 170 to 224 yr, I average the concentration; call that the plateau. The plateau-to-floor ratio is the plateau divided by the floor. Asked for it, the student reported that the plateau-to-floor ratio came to 1.05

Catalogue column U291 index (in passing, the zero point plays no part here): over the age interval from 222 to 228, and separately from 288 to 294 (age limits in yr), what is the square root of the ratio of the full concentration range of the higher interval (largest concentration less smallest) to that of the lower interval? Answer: 1.065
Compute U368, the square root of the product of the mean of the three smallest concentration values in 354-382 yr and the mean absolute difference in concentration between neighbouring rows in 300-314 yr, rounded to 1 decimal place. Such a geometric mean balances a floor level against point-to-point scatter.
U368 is 5.8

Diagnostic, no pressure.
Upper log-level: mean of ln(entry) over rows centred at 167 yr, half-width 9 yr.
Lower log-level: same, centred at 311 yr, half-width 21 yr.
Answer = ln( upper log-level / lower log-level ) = 0.011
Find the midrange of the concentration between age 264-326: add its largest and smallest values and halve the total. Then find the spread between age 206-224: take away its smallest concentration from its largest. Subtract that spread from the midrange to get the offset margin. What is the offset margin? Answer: 37.0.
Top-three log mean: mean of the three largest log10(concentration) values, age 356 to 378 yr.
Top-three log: 1.63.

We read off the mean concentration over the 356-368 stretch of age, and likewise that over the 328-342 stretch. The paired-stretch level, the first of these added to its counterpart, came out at 82.3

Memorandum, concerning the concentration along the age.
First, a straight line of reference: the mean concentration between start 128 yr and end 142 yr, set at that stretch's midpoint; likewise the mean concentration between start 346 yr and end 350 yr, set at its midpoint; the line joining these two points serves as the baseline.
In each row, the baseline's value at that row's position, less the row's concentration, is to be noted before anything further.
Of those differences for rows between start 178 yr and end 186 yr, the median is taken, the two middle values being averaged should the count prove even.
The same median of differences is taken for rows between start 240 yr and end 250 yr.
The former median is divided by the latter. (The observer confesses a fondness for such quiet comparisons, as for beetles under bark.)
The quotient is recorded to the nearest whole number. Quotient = 0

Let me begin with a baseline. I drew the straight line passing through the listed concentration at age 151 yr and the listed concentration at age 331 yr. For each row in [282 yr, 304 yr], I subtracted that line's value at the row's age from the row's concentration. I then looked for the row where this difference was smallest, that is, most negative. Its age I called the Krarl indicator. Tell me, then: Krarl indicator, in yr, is 293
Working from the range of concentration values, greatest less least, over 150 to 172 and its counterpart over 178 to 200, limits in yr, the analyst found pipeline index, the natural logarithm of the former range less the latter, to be -2.30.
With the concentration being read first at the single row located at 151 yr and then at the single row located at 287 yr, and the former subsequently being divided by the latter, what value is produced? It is 1.07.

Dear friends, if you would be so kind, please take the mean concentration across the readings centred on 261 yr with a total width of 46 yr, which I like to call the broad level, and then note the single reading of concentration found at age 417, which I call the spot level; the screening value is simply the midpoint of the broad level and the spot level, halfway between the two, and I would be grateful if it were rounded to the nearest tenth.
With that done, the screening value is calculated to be 40.9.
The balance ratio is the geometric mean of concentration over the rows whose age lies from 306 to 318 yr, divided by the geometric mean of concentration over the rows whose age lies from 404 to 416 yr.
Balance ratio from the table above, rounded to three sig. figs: 0.991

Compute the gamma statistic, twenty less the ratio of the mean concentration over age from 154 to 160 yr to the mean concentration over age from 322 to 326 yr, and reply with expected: 18.94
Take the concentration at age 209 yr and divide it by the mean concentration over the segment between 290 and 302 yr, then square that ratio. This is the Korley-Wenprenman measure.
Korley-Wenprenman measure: 1.00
